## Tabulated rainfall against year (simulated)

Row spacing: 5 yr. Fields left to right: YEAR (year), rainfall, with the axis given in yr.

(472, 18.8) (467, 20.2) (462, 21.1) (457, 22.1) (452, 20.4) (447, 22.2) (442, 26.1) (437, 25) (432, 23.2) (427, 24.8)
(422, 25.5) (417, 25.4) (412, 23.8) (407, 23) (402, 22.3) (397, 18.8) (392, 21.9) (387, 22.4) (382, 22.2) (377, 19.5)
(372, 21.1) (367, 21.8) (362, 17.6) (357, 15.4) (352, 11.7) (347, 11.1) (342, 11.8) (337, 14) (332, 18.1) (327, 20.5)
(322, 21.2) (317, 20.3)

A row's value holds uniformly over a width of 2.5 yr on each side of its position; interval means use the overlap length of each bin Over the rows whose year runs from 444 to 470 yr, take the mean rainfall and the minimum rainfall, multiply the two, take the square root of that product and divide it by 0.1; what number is 207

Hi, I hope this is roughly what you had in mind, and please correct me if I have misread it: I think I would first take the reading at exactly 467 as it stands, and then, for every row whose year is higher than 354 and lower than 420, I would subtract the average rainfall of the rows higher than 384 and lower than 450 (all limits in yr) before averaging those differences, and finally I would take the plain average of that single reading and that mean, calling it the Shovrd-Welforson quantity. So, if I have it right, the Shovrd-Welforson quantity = 9.0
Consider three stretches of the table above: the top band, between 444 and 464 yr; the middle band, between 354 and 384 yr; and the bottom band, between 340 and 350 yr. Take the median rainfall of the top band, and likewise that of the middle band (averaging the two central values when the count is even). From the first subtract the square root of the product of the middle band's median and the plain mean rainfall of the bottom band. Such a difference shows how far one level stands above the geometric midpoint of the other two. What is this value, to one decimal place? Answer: 6.4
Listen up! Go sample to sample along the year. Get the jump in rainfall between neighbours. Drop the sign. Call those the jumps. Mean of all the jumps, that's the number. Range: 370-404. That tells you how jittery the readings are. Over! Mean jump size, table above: 1.93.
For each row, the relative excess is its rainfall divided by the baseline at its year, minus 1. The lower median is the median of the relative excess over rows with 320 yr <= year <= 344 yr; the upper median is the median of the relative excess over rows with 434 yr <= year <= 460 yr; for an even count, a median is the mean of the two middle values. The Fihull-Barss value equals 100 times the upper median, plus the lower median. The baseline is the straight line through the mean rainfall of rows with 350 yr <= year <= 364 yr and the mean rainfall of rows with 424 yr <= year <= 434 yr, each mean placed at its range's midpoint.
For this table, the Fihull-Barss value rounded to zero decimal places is -15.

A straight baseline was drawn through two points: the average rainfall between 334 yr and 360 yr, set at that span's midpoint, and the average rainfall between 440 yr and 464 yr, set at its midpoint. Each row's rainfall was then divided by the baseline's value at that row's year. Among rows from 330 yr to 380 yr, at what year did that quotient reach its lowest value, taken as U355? 347 yr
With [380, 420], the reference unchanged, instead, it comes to 397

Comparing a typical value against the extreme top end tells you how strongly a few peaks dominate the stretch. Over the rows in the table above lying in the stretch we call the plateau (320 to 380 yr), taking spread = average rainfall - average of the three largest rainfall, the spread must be -4.4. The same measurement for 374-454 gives -2.8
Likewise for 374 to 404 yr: -1.1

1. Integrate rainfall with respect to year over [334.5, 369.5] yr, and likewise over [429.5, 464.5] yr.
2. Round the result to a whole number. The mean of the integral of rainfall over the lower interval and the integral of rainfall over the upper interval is 659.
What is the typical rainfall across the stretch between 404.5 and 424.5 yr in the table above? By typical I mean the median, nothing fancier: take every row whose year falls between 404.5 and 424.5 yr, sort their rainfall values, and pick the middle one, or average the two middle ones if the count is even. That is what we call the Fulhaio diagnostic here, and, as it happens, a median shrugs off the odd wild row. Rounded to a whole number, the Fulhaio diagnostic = 25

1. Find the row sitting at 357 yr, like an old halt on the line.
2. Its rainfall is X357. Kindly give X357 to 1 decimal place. 15.4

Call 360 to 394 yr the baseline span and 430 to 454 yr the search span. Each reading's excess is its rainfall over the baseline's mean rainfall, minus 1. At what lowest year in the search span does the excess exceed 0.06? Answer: 432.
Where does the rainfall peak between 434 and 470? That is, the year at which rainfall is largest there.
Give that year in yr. 442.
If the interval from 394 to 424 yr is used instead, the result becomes 422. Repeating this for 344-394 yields 387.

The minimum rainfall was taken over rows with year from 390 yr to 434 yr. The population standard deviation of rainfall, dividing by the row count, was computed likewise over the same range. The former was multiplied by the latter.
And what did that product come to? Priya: 37.0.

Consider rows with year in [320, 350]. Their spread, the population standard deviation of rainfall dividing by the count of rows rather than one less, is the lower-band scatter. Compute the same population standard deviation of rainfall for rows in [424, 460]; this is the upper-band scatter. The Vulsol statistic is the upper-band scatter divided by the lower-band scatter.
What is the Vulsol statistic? 0.46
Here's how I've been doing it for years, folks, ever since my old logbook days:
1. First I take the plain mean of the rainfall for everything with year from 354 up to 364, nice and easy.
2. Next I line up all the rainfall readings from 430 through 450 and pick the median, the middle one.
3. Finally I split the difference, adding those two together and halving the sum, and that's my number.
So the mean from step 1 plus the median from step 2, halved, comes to 20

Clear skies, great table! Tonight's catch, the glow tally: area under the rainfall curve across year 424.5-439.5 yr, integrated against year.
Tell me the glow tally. 365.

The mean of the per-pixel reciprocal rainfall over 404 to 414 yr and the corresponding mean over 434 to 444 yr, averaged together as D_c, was 0.041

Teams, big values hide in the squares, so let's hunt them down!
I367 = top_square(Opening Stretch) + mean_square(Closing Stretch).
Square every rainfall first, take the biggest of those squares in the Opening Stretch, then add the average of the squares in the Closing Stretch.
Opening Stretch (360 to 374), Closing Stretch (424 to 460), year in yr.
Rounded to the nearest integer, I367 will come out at 1026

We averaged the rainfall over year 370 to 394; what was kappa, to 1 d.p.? 21.4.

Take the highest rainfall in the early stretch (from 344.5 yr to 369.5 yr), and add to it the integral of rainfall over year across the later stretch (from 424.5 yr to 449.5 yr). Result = 628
